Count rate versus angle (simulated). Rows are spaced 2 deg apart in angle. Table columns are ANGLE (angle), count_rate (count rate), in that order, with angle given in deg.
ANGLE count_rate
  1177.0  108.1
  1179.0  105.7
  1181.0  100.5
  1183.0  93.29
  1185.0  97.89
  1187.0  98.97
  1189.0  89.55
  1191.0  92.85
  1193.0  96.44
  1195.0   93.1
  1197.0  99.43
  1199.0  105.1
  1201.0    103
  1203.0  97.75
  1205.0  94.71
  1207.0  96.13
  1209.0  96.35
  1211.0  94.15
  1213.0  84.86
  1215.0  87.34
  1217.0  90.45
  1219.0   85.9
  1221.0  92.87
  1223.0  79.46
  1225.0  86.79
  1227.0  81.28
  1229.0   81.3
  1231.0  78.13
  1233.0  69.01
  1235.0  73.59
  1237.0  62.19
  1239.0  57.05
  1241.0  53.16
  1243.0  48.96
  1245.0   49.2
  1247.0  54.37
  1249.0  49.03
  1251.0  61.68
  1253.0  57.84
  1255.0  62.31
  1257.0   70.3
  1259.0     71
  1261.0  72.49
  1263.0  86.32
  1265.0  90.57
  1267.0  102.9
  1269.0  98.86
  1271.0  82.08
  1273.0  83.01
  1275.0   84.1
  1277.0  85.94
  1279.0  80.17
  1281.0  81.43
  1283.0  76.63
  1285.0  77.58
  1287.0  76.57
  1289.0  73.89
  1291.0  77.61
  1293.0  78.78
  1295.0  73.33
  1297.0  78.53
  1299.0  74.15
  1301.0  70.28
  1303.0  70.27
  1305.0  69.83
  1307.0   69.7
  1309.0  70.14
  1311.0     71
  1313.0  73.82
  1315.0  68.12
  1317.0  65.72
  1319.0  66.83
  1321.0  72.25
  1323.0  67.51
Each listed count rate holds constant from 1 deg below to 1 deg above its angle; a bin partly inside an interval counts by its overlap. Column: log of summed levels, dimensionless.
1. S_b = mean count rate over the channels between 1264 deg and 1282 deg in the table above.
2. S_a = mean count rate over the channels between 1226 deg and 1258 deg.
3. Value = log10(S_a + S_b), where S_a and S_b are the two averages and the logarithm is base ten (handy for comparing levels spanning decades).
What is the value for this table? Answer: 2.18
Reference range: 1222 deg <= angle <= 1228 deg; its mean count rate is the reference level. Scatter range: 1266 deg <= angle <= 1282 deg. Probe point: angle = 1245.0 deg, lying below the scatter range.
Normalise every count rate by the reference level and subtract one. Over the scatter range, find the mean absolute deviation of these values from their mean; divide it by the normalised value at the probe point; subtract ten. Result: -10.2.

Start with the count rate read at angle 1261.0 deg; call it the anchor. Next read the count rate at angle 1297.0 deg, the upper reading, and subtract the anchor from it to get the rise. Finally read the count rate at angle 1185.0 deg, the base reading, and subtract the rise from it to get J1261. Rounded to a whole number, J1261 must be 92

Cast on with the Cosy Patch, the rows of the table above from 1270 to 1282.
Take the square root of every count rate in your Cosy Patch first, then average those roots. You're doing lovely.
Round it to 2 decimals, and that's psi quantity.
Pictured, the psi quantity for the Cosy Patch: 9.10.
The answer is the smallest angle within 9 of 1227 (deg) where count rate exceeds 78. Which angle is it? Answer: 1219.0 deg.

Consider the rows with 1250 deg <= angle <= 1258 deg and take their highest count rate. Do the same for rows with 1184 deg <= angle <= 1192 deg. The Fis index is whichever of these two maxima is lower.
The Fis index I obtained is 70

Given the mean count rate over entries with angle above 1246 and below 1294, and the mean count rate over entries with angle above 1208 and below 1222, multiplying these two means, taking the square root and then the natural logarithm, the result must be 4.42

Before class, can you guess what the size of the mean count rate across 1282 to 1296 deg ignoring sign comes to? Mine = 76.3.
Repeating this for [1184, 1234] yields 90.9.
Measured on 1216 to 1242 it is 76.2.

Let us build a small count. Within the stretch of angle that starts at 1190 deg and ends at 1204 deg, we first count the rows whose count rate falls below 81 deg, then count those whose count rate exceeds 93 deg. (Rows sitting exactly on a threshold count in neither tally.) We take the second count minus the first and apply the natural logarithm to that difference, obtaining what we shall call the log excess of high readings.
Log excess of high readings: 1.79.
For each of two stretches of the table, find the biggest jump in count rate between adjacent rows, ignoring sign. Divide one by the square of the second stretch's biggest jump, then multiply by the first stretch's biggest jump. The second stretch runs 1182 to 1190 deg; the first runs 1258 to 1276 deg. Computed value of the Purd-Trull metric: 0.19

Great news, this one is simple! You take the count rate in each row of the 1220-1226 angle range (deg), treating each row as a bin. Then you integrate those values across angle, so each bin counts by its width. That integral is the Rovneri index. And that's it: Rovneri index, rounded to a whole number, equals 518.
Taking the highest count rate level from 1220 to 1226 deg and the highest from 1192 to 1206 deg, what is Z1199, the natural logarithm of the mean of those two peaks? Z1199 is 4.59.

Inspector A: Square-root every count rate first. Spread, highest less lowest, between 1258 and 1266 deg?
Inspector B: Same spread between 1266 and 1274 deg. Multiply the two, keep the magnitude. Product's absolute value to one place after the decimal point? 1.2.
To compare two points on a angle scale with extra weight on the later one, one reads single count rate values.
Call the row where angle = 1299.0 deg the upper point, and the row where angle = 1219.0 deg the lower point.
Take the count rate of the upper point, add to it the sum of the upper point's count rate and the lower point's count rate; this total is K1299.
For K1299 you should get 234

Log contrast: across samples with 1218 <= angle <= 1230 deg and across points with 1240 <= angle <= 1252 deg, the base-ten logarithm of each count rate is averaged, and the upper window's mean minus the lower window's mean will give -0.21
